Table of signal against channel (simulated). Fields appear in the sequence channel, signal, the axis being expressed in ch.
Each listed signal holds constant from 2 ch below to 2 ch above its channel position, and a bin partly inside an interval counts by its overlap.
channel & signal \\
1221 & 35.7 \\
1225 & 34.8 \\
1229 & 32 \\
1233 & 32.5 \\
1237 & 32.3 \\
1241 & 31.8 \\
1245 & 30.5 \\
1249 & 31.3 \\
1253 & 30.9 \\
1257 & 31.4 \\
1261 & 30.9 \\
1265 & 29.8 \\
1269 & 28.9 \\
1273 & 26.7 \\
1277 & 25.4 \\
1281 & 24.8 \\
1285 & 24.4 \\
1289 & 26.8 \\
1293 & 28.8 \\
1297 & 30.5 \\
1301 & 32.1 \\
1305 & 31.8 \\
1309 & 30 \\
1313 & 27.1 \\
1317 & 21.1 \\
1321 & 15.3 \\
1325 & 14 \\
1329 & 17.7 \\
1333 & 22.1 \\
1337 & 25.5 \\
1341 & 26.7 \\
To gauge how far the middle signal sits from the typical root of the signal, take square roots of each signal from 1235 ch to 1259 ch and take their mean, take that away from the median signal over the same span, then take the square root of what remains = 5.1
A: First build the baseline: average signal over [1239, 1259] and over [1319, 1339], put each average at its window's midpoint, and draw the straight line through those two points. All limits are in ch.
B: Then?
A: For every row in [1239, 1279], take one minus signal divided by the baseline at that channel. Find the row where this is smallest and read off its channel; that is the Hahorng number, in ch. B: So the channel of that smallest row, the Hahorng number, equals 1261 ch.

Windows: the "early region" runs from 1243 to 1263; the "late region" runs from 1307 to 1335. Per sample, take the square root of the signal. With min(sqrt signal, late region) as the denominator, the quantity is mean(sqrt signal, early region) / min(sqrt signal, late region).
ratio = 1.49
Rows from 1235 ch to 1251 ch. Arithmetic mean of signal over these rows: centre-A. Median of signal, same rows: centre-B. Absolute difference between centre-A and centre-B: 0.075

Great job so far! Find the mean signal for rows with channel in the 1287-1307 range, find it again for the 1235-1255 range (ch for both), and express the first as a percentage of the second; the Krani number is 96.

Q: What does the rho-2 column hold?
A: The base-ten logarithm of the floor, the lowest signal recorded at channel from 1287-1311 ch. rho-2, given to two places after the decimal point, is 1.43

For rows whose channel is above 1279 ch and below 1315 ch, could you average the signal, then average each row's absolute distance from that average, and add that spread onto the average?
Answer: 30.9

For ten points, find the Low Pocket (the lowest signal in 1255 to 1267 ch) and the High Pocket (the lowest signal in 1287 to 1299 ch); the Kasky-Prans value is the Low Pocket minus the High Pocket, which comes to 3.0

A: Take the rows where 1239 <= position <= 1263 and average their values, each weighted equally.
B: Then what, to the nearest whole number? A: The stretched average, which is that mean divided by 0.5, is 62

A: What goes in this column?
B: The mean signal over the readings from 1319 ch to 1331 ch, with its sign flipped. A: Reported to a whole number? -16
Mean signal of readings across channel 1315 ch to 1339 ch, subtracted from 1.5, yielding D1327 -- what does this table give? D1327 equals -18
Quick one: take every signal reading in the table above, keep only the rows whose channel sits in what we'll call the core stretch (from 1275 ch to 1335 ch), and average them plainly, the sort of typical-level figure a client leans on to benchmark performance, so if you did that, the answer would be 24.8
